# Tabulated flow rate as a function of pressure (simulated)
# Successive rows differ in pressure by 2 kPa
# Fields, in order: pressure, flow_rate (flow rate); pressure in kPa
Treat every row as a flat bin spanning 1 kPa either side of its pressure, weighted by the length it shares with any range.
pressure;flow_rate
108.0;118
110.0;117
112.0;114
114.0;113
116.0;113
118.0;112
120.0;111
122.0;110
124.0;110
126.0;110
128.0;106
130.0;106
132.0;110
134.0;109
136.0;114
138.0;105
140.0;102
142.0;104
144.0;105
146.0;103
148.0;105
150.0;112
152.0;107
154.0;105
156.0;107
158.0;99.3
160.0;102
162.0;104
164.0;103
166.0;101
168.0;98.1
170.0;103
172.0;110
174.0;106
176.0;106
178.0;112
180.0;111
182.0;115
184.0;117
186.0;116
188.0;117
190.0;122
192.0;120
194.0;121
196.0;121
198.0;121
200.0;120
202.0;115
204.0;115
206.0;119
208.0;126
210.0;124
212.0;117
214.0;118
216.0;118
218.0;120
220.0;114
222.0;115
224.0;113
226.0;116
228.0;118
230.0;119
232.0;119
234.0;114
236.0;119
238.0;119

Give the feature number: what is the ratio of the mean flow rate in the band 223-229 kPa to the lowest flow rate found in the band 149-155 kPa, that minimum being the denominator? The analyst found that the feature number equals 1.10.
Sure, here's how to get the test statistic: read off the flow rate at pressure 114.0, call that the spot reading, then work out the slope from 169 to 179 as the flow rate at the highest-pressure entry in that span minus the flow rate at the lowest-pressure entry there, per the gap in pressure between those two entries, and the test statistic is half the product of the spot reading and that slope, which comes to 64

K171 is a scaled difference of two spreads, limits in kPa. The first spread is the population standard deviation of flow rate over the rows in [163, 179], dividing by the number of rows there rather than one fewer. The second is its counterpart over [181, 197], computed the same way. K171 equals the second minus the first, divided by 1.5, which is -1.2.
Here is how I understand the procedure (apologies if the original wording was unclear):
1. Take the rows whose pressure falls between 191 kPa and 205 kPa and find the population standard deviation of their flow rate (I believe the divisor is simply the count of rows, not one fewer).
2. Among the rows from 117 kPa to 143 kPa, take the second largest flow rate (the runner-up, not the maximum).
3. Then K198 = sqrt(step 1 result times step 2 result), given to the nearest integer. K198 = 17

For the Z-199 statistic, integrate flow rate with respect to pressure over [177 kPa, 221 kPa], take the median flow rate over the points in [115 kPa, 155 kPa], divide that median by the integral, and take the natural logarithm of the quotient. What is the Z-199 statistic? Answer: -3.87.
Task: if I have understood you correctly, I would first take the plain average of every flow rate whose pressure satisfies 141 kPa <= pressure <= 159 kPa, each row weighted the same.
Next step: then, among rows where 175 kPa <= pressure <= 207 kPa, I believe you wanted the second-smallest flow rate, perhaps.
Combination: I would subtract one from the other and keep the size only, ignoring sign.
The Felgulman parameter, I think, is 6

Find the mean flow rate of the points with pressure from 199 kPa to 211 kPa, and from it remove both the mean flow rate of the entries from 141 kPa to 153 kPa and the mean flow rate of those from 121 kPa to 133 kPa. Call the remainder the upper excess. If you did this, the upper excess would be -95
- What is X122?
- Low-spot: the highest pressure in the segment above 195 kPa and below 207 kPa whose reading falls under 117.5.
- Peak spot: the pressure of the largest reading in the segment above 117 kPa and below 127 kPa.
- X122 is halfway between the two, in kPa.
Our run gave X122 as 161 kPa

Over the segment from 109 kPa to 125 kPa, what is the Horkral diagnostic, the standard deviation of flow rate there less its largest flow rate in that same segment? -115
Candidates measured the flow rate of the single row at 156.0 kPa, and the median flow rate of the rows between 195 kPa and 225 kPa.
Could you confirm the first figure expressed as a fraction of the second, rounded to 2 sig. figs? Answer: 0.91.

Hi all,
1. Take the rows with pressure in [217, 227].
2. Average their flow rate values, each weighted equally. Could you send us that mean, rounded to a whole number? 116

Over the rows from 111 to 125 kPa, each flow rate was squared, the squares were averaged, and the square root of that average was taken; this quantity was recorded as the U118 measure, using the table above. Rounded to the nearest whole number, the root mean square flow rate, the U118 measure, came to 112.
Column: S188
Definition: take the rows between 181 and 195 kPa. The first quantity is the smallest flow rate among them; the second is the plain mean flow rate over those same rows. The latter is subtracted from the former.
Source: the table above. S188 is -3.3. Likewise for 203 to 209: -5.0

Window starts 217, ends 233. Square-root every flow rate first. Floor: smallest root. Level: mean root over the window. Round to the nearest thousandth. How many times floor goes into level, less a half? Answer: 0.516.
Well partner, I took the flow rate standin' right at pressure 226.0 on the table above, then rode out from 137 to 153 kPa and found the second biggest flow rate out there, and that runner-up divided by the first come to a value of 0.92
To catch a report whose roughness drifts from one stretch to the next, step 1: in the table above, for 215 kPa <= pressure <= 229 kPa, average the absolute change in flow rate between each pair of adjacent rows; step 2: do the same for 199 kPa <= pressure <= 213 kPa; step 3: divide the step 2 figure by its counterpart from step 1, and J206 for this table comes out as 1.6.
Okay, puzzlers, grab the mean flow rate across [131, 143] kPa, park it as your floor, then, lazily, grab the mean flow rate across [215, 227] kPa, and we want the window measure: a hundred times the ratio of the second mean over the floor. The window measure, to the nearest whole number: 108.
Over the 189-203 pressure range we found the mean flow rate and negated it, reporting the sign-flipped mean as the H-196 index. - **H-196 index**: -120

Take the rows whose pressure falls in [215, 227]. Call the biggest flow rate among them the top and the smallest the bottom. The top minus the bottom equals 7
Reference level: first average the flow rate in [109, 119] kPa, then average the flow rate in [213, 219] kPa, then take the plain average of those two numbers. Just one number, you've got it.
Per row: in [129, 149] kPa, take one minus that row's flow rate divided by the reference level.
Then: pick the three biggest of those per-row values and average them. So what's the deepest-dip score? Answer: 0.114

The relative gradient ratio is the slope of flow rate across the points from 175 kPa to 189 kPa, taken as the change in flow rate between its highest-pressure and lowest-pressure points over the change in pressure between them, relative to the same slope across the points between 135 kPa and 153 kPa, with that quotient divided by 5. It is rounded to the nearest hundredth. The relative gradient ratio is -0.42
